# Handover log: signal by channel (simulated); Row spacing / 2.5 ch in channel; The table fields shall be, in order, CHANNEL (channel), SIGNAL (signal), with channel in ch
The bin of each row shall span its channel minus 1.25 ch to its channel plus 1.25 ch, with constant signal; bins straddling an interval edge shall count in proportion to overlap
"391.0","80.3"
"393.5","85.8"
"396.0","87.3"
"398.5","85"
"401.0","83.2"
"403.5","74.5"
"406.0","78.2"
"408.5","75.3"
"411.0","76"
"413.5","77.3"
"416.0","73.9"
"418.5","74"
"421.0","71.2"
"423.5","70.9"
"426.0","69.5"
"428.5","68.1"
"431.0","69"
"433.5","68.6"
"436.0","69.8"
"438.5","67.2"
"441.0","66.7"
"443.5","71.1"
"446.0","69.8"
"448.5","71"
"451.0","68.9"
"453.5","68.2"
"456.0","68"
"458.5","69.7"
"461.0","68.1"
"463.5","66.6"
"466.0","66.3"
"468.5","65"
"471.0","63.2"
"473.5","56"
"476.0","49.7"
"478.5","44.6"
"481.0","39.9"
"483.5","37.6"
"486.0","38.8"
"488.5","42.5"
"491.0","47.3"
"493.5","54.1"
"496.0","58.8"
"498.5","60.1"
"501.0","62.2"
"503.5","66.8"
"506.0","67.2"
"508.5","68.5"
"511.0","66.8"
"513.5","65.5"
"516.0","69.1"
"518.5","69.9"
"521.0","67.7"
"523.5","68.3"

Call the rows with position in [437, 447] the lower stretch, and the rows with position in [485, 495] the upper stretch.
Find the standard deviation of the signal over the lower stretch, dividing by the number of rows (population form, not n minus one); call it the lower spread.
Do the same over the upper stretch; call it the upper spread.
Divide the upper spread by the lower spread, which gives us 3.1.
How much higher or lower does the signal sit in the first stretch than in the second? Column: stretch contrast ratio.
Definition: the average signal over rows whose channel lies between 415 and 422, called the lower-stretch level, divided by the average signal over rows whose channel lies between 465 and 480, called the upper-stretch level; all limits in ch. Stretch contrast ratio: 1.3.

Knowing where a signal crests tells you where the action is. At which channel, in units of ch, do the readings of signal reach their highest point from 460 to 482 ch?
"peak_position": 461.0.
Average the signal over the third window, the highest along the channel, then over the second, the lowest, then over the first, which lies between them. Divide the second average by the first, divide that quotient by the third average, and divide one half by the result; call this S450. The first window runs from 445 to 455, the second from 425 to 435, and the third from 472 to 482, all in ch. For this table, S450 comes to 24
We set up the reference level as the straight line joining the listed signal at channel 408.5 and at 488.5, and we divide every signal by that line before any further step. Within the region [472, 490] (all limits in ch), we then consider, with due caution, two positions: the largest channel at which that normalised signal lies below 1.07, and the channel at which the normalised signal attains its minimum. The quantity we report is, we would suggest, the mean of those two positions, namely 486.0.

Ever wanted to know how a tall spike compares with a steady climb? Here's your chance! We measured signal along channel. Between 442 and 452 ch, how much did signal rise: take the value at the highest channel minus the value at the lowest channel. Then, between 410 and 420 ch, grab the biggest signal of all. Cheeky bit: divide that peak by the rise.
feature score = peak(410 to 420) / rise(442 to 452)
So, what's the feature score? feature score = -35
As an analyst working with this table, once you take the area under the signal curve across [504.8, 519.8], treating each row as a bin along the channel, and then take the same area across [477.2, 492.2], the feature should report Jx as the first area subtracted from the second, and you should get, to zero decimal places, -391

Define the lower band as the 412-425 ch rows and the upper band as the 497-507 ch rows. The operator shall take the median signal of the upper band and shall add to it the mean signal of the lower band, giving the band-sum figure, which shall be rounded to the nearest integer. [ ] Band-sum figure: 138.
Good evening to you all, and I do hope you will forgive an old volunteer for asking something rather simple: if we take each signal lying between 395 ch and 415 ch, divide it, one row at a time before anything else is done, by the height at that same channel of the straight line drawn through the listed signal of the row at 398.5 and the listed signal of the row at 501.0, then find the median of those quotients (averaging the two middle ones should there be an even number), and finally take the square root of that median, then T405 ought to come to 0.97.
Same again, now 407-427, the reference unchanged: 0.95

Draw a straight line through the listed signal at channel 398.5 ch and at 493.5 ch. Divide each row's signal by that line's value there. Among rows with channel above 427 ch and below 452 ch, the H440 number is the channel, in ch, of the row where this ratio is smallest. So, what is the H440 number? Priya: 428.5 ch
